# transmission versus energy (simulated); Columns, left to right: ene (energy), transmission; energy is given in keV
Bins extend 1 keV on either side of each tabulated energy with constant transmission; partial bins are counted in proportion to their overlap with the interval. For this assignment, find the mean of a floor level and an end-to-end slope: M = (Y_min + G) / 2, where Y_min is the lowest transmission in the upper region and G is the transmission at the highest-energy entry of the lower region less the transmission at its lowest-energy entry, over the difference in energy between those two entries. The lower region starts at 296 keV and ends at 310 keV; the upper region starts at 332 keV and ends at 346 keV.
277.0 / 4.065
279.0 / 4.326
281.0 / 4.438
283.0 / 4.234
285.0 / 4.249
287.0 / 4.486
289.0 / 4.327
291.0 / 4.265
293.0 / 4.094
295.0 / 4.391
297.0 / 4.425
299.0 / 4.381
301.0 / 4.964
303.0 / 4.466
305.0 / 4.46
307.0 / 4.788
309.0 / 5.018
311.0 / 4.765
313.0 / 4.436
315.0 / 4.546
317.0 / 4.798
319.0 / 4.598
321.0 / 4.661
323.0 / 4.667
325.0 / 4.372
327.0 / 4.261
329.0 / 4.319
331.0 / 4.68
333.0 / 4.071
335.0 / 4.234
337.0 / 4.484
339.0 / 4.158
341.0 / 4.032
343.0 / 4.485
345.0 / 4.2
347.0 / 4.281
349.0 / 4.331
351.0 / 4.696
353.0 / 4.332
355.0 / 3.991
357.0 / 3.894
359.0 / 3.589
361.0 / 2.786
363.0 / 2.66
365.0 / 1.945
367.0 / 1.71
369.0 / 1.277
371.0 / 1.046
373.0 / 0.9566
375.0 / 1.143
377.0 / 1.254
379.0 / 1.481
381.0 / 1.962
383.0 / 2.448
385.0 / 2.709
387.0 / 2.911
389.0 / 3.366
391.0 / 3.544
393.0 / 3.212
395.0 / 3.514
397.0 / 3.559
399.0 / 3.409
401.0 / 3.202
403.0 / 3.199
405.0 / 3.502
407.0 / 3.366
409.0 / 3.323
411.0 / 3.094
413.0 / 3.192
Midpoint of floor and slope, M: 2.0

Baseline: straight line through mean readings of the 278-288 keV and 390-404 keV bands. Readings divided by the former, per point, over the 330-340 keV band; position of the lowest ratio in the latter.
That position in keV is 333.0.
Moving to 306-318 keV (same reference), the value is 313.0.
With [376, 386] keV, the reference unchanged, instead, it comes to 377.0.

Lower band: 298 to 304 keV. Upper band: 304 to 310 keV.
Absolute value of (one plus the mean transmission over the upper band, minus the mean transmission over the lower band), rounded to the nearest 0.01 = 1.15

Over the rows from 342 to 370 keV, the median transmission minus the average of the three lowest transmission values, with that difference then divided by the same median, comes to 0.6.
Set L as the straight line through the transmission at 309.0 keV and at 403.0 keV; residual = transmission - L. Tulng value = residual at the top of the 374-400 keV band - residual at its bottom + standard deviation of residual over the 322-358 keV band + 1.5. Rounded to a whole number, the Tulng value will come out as 4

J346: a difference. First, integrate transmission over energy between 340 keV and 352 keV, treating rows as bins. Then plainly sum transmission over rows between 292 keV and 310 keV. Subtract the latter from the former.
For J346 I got 11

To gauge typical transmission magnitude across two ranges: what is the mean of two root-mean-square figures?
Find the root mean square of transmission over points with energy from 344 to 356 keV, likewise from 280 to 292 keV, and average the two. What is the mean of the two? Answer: 4.32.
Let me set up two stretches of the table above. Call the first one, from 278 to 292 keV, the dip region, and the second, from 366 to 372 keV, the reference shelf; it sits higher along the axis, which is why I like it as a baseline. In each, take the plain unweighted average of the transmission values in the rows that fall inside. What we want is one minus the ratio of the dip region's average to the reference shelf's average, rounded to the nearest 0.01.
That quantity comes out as -2.22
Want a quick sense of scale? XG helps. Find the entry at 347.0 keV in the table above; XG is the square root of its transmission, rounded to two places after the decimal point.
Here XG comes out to 2.07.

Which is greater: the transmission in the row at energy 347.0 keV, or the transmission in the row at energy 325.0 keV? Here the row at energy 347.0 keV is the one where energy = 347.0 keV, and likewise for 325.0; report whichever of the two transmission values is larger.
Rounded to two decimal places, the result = 4.37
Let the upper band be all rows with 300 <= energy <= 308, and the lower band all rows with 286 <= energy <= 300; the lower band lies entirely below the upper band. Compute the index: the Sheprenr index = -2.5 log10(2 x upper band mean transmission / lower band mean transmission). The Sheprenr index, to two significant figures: -0.83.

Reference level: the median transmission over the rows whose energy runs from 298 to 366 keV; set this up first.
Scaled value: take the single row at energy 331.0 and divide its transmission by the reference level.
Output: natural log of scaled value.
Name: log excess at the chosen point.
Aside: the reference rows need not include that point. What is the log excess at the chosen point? 0.07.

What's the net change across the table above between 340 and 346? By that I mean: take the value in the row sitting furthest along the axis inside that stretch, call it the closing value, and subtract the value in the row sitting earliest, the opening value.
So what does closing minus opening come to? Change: 0.17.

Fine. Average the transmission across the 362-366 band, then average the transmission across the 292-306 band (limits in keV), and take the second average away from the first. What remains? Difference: -2.2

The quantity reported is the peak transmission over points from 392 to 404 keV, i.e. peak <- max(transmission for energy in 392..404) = 3.559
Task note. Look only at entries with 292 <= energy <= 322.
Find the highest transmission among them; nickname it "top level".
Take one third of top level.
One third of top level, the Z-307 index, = 1.67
